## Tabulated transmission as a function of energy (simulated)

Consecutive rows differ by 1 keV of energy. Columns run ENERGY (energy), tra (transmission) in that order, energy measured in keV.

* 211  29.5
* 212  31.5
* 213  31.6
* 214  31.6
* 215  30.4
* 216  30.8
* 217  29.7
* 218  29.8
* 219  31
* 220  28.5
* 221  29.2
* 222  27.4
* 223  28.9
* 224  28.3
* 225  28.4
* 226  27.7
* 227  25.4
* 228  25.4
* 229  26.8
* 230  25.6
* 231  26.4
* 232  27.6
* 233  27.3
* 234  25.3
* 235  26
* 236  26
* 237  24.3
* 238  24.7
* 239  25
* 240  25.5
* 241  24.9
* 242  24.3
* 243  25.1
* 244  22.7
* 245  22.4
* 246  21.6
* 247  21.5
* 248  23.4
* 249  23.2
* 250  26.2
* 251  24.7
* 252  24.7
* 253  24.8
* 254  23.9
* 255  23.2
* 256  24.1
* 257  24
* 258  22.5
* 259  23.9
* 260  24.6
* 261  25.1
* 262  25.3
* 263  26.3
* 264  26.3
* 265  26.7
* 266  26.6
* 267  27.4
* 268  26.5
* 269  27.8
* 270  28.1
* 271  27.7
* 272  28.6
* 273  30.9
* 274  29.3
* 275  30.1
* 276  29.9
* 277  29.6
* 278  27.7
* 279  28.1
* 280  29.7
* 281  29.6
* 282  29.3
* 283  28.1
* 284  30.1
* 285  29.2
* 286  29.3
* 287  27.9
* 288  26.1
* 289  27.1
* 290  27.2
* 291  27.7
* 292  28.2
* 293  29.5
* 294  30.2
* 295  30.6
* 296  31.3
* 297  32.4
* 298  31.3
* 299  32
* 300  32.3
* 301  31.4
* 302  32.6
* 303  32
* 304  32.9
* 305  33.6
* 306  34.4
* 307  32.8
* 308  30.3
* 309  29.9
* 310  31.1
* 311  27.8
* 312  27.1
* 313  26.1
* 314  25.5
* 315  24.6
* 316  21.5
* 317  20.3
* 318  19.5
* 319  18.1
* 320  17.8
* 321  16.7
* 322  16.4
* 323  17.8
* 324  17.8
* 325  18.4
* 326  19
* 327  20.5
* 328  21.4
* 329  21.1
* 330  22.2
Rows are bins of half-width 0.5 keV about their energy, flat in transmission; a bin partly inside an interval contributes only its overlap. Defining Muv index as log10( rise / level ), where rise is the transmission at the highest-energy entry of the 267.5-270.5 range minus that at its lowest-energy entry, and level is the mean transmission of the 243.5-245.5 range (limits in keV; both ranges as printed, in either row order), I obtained -1.1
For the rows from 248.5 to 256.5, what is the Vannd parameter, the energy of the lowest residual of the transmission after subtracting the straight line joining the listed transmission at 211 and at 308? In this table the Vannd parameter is 255 keV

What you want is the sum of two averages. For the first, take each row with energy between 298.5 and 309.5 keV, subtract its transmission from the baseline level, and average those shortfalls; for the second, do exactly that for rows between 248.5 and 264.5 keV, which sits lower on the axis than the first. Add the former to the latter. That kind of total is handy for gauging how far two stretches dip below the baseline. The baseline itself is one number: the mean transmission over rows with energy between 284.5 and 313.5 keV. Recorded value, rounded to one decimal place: 3.5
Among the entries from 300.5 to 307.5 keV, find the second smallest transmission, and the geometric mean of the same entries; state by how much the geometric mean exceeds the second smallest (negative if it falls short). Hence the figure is 0.80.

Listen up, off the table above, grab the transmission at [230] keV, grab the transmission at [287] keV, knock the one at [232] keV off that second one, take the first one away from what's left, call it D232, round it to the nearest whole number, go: -25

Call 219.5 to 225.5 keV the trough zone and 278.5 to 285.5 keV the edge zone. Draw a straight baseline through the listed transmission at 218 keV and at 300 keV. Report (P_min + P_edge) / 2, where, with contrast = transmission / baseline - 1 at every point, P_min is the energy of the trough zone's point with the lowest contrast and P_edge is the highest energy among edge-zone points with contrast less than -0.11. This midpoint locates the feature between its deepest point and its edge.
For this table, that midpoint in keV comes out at 252.5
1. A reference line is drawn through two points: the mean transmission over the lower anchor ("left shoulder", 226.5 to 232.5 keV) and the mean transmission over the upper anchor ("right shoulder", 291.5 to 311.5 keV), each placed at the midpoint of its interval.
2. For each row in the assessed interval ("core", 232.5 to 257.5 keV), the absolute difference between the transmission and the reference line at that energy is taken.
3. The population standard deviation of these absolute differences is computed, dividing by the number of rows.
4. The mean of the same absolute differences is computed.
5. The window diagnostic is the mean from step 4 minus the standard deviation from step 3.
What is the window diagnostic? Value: 1.5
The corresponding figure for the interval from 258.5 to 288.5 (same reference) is 0.4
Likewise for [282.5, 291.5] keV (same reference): 0.9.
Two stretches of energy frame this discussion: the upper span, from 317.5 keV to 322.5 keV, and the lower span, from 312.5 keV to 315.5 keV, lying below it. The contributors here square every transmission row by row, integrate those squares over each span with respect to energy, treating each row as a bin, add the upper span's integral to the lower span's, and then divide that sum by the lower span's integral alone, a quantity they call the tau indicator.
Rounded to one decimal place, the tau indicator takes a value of 1.8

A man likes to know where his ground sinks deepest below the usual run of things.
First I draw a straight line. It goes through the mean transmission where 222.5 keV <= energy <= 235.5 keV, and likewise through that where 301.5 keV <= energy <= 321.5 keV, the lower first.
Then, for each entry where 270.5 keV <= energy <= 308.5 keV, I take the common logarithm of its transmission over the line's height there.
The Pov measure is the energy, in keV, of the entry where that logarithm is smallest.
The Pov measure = 288 keV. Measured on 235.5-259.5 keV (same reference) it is 247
